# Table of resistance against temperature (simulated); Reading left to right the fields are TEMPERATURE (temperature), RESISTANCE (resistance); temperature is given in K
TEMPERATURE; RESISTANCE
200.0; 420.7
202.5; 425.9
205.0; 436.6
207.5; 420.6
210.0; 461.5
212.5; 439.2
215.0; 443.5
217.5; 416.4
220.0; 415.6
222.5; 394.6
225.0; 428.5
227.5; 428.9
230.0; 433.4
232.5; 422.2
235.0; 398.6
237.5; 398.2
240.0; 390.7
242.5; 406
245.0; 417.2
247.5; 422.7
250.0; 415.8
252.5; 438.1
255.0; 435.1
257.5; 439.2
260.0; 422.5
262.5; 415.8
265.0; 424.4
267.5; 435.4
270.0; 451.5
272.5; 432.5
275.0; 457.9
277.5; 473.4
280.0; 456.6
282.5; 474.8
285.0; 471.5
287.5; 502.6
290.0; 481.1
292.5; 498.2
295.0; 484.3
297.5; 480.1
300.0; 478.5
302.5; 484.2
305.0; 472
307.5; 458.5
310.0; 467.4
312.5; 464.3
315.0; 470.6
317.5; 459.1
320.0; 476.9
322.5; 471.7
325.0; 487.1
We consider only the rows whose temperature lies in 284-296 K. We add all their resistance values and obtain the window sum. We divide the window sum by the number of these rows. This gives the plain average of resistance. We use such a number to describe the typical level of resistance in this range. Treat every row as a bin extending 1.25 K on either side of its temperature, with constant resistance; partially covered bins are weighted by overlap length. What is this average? 488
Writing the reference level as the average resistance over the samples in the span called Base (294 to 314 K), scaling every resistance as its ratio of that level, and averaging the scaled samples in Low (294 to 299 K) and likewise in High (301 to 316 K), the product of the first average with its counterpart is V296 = 1.01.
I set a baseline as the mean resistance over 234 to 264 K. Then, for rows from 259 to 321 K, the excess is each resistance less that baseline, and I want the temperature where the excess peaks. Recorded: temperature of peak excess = 287.5 K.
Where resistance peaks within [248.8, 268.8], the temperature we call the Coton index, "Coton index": 257.5 K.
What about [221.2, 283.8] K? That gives 282.5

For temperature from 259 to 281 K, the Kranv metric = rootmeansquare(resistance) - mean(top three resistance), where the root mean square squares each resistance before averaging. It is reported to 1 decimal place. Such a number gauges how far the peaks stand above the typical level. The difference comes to -21.1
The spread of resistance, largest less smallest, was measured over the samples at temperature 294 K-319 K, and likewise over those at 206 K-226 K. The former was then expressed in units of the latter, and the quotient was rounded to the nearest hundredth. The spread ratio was 0.39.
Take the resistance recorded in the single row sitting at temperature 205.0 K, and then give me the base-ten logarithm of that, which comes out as 2.64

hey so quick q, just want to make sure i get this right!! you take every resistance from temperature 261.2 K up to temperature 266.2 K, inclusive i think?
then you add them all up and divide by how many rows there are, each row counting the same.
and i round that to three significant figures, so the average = 420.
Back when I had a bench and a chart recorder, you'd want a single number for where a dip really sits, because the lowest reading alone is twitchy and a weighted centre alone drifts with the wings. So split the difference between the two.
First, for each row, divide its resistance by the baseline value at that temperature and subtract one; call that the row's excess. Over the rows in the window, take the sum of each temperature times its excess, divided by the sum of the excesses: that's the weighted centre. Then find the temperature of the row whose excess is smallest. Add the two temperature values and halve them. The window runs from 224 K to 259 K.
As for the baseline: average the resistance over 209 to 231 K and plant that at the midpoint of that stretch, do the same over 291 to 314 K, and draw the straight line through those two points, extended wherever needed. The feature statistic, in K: 241.1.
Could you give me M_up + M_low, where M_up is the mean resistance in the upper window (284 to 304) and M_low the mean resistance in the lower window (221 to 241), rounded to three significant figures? 897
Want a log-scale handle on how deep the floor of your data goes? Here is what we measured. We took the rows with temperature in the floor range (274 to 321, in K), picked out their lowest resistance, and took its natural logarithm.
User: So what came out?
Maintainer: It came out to 6.12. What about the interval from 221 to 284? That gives 5.97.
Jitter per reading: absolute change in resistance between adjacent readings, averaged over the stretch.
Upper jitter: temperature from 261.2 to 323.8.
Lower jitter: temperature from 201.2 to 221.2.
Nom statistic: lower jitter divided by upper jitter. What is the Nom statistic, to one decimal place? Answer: 1.4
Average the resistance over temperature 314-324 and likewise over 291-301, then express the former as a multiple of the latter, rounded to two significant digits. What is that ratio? 0.97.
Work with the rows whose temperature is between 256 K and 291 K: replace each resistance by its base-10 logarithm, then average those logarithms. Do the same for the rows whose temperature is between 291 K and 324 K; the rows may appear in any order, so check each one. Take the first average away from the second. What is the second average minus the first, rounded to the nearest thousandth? 0.021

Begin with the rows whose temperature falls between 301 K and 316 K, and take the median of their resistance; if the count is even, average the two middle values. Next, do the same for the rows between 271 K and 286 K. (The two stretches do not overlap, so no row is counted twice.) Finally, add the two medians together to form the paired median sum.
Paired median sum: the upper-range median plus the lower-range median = 934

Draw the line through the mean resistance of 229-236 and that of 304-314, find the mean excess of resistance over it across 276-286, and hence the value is 21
